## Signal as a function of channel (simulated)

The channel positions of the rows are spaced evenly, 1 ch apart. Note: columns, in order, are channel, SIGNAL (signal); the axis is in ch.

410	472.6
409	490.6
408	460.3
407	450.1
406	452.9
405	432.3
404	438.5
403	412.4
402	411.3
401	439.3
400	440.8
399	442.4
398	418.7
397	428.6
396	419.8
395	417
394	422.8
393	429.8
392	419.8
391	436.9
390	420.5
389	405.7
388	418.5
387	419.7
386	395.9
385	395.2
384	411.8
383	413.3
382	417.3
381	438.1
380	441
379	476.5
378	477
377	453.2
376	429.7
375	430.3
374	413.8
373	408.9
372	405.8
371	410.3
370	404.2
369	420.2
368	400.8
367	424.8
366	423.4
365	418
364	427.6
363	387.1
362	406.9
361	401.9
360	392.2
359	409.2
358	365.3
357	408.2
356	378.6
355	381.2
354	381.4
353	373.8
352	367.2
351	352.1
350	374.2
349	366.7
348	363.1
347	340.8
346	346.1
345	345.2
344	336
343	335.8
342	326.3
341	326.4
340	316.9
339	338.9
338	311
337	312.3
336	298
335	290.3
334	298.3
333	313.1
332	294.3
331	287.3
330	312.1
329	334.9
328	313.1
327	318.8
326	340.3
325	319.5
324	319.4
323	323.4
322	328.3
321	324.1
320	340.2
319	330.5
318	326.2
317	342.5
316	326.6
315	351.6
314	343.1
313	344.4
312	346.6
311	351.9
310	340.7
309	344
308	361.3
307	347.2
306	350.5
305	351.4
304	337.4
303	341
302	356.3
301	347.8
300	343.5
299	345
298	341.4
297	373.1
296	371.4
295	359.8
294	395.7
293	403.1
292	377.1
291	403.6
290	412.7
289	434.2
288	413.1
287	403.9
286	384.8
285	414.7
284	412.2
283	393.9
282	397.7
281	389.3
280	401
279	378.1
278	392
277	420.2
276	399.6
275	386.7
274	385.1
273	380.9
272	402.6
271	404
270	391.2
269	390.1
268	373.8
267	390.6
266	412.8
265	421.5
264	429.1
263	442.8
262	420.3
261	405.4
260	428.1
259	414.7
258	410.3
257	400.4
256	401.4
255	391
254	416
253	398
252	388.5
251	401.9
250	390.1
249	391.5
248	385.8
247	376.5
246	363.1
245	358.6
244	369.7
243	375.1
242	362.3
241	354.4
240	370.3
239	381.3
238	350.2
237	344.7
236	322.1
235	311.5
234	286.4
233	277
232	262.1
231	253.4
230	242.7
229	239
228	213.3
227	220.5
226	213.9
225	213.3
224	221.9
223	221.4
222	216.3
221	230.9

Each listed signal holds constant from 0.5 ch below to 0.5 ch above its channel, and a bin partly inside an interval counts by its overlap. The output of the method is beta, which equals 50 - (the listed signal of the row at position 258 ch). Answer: -360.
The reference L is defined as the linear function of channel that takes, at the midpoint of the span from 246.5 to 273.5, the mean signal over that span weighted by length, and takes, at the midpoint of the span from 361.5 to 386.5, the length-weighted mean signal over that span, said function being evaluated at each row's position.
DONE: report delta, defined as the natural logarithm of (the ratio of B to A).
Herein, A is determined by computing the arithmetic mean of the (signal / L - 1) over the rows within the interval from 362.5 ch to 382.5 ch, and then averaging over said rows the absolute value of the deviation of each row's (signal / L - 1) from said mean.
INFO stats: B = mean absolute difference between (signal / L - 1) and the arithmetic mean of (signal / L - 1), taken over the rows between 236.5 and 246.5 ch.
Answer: -0.57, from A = 0.04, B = 0.022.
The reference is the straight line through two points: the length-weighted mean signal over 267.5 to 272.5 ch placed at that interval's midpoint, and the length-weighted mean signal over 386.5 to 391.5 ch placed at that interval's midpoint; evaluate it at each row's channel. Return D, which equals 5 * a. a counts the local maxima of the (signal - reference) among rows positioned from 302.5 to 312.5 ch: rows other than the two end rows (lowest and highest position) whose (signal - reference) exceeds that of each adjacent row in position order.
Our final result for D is 15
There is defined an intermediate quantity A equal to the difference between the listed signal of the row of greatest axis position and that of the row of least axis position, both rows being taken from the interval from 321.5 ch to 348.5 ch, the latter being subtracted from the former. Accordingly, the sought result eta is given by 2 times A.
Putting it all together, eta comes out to 70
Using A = 35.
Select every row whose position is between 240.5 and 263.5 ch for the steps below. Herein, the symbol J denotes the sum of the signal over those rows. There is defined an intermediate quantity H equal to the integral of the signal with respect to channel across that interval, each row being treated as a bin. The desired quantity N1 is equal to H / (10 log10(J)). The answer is 229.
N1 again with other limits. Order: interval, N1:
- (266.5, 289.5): 231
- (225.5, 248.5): 187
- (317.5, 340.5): 189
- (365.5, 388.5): 244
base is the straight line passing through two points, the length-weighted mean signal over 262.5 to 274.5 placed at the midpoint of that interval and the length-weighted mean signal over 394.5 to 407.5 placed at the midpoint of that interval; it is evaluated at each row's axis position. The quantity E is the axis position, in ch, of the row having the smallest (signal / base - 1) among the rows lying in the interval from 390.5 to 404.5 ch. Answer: 402 ch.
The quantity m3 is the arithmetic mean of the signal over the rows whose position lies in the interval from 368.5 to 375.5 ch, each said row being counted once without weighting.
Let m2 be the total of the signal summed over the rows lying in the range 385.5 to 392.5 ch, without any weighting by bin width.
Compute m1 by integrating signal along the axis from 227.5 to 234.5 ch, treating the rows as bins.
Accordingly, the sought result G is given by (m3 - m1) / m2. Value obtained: -0.5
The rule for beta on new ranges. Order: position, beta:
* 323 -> -273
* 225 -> -163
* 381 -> -388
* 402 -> -361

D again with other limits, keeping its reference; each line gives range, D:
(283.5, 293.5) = 10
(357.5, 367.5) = 15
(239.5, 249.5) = 5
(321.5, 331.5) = 10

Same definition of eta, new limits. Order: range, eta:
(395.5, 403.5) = -15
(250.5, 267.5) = -23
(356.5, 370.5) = -8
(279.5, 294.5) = -11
